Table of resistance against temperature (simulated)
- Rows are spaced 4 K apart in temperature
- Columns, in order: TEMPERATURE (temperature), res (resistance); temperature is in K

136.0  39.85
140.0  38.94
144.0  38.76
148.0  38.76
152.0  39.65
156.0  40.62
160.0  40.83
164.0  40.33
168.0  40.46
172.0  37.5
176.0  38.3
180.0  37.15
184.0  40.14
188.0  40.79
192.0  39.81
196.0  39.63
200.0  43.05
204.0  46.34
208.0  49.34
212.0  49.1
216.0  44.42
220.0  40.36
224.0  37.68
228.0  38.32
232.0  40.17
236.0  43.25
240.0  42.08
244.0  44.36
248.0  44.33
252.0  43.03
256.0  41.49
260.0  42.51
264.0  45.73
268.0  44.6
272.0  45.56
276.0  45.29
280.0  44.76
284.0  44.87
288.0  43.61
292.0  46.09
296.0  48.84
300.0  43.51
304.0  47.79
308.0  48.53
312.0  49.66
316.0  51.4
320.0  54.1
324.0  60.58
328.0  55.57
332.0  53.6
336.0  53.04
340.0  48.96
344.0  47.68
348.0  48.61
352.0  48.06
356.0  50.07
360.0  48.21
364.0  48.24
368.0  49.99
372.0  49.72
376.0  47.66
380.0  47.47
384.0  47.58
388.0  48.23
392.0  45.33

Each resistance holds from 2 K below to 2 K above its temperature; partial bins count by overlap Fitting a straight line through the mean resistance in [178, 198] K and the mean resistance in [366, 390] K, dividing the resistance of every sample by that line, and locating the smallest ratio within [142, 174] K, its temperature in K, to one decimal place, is 172.0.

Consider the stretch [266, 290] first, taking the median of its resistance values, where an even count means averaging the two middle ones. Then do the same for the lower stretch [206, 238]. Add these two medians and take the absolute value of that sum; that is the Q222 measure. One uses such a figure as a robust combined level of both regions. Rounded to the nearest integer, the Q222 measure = 87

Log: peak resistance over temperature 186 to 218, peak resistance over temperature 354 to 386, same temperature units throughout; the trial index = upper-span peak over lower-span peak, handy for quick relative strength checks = 1.01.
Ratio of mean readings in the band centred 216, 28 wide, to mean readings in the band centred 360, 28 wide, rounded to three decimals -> 0.891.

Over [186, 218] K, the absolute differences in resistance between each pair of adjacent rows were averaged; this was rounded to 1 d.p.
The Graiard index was 2.3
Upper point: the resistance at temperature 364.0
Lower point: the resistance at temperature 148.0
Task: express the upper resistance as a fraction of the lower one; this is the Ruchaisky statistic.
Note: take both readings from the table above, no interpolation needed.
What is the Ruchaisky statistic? 1.24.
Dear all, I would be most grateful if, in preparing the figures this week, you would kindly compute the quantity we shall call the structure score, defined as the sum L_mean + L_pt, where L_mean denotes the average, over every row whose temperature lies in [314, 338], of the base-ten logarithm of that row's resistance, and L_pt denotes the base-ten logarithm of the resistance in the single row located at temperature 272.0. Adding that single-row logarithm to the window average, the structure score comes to 3.40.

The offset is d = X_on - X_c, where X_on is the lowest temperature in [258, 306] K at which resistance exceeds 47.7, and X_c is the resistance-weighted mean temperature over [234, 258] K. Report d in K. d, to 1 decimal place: 50.0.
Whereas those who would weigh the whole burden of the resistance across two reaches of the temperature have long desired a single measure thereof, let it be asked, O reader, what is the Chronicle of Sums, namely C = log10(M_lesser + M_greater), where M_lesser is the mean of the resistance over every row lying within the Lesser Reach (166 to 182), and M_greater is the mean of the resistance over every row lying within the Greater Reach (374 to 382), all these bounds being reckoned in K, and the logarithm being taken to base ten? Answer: 1.93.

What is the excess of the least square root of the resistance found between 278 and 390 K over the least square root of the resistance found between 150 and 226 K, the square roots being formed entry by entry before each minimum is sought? 0.50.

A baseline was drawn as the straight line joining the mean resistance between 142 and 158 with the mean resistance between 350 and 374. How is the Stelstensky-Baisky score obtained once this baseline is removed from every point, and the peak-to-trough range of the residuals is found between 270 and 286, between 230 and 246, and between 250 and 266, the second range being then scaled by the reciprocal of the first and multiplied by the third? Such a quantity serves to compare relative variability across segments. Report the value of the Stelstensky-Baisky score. 11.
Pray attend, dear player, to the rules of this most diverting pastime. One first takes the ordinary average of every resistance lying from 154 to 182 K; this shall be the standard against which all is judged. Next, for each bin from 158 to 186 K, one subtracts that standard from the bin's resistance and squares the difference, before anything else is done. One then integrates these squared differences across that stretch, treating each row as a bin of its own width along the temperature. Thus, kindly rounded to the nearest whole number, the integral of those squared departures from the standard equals 57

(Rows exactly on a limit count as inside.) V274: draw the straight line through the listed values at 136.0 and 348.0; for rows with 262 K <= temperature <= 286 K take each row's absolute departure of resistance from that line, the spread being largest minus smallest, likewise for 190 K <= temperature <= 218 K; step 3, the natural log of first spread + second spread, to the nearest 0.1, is 1.9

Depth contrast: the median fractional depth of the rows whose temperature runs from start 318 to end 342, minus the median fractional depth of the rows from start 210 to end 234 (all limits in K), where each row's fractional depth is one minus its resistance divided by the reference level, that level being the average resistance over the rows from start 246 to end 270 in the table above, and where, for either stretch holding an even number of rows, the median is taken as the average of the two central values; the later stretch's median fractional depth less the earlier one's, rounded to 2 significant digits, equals -0.31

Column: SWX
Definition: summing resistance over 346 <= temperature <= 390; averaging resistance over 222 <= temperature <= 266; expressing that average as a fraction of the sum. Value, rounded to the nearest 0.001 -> 0.079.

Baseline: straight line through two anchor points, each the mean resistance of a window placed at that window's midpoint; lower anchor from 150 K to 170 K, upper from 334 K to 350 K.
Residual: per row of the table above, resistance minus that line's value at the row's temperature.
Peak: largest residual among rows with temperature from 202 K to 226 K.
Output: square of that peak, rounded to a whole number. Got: 43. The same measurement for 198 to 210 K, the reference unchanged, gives 43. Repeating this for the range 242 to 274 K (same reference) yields 0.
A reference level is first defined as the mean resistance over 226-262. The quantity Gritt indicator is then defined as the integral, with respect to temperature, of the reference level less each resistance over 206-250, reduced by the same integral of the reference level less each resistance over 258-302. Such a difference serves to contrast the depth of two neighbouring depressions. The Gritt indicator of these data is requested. 88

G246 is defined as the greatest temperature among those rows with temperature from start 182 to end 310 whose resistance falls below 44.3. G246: 300.0 K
